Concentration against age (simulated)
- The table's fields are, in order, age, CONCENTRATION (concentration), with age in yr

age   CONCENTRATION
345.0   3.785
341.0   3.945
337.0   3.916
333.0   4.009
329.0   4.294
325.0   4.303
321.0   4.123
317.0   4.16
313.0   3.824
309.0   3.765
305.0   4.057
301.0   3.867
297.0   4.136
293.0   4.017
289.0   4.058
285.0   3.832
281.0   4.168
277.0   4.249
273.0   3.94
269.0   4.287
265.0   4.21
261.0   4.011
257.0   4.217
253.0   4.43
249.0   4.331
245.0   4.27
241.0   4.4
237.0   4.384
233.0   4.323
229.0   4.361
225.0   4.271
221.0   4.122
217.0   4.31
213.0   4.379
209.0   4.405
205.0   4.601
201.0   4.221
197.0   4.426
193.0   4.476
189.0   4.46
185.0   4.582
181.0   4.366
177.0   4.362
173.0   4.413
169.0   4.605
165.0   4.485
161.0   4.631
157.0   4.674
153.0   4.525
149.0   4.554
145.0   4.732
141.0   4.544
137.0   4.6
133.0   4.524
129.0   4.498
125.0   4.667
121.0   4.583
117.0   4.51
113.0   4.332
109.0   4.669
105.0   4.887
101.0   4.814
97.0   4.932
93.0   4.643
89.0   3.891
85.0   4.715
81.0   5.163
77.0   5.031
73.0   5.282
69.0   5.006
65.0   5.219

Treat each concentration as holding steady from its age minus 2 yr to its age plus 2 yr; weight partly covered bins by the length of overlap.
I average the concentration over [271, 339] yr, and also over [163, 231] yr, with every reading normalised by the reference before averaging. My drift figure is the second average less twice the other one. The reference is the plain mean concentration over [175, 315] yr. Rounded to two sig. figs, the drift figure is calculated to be -0.87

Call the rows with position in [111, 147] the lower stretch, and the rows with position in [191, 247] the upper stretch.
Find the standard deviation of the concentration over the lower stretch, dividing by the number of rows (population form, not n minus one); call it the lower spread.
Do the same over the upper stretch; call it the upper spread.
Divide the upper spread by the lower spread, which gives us 1.05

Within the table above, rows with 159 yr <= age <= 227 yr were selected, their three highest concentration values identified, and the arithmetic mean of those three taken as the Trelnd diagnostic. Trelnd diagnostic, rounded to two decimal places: 4.61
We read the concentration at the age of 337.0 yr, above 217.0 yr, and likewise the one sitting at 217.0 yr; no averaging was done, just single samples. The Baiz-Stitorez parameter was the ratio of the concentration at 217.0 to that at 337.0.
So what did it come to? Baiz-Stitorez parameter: 1.10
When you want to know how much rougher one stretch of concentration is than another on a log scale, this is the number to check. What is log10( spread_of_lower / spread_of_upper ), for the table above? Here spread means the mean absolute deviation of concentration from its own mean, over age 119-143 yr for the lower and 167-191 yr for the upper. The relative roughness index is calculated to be -0.26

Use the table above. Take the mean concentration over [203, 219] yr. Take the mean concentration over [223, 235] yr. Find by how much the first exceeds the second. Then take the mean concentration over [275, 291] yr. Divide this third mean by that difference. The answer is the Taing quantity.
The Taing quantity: 39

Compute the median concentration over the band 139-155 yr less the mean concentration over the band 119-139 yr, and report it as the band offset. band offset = 0.0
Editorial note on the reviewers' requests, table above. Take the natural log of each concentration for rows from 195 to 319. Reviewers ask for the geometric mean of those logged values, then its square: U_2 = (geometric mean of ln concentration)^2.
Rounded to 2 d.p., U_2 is 2.05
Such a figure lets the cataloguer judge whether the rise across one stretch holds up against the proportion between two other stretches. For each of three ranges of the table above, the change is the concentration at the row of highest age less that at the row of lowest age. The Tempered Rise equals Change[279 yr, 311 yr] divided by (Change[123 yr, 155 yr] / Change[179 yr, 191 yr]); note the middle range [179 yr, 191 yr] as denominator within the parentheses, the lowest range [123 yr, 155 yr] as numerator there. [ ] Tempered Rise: 0.27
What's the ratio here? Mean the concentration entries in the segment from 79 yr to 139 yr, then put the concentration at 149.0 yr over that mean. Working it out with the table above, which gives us 0.98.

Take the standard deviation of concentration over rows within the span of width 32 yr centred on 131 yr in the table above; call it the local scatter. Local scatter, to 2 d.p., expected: 0.08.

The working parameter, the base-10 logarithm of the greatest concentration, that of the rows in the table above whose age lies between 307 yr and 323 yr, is 0.62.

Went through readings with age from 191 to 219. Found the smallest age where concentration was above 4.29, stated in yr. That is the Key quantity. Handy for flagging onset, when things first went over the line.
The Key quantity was 193.0 yr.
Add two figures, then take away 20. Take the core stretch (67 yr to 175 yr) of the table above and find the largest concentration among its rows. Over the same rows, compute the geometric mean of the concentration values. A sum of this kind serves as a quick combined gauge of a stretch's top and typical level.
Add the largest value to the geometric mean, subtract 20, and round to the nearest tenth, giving -10.1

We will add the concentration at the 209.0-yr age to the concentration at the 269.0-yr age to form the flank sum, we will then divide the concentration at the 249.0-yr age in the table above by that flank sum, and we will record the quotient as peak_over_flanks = 0.498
